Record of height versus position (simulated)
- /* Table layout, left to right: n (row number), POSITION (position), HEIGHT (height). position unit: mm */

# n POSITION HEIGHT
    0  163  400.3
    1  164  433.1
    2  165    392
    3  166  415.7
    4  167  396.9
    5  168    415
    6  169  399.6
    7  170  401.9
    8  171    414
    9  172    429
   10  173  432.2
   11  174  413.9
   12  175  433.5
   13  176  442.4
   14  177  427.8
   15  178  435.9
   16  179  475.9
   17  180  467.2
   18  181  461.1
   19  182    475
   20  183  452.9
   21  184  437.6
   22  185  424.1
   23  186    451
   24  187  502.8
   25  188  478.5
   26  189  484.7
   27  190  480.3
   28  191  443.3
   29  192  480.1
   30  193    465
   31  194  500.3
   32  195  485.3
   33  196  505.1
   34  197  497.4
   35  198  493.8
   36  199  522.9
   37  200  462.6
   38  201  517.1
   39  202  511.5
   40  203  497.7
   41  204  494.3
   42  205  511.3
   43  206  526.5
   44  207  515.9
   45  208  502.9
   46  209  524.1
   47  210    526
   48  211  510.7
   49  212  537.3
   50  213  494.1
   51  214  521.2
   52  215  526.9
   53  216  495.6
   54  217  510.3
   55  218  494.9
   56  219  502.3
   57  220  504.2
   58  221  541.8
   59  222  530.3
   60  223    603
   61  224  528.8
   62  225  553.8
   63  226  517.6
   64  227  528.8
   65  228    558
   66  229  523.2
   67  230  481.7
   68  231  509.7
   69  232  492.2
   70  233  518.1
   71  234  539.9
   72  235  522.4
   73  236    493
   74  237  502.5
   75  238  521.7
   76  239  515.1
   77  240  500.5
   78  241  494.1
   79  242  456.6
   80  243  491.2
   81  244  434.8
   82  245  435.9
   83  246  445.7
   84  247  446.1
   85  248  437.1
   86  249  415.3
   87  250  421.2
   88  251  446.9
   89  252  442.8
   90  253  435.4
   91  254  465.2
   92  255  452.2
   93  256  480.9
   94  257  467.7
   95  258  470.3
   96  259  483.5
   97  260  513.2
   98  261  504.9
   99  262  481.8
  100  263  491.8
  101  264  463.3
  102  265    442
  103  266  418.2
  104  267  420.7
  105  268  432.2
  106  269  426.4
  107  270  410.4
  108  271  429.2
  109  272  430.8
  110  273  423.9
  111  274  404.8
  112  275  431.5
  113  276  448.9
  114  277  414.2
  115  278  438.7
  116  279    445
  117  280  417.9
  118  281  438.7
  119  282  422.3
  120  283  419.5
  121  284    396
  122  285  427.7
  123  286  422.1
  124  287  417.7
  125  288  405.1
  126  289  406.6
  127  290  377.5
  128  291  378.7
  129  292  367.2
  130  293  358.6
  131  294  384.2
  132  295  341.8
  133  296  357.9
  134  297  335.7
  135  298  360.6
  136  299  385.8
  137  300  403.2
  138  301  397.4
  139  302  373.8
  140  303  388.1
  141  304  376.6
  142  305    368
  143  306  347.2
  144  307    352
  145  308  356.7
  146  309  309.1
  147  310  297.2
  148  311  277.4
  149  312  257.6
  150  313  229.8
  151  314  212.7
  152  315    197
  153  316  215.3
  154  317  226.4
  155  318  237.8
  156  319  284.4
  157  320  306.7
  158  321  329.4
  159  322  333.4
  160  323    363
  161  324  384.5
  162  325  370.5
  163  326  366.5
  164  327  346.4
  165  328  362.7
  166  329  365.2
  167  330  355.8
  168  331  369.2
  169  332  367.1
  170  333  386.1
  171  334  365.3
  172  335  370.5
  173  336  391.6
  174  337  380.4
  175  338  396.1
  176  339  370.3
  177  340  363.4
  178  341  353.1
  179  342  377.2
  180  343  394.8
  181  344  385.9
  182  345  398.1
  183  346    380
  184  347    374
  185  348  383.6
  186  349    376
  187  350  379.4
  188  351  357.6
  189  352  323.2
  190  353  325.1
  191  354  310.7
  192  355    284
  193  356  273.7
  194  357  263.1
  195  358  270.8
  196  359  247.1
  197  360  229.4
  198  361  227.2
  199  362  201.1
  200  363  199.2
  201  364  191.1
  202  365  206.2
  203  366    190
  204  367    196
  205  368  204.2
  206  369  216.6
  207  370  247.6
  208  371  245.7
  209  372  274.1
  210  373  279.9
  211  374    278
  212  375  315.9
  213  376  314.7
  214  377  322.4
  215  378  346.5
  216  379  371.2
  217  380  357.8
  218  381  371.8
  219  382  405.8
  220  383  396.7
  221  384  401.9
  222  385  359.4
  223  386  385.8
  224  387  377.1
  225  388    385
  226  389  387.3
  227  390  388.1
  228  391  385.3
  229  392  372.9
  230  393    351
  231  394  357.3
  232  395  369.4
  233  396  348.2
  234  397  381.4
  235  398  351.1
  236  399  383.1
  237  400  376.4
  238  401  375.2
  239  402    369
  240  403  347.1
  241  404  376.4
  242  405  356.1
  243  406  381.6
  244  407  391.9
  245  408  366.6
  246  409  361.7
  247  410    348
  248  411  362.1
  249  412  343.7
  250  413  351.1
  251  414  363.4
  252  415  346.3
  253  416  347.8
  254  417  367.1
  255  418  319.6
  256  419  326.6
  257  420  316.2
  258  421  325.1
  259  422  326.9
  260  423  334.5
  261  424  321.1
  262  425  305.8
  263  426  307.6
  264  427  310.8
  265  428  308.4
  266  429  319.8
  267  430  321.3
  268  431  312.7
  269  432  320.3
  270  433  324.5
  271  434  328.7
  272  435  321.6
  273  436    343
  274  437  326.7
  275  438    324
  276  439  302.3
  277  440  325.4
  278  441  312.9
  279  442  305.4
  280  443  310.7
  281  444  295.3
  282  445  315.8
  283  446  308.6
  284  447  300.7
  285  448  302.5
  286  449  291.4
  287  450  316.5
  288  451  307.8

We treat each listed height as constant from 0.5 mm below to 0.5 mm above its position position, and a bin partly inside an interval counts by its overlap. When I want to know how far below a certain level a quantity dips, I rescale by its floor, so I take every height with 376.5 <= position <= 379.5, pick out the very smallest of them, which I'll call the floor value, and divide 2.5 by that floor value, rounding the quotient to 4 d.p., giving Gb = 0.0078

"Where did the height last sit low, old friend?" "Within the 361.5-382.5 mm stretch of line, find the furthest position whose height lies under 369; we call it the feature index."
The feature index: 380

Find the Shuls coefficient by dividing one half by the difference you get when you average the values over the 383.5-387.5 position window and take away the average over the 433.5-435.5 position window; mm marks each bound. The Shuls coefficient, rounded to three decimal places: 0.009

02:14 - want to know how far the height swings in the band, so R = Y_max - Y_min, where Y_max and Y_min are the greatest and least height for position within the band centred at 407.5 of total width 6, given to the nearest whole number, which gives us 44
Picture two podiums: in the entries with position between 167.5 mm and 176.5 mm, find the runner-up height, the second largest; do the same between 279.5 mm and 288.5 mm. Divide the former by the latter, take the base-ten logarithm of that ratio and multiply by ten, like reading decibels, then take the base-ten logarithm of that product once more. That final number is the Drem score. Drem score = -1.2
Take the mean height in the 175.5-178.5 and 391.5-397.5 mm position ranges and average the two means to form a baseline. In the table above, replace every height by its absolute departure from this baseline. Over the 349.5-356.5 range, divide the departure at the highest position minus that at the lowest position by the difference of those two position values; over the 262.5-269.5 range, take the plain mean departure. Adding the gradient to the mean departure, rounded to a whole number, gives 60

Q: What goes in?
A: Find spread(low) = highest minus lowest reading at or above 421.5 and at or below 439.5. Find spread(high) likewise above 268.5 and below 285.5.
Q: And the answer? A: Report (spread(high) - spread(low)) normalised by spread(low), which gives 0.3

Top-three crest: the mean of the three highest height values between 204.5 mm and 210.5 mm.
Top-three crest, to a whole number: 526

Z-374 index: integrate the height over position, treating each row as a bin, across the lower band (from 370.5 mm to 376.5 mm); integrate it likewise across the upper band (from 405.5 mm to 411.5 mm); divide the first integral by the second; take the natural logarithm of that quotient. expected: -0.26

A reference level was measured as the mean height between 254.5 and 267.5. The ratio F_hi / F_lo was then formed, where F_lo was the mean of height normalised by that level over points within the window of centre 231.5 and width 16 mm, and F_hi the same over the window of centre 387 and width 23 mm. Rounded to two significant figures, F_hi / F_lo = 0.71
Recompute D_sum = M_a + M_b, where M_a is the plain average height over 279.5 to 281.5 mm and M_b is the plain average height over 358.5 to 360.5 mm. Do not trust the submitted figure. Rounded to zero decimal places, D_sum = 667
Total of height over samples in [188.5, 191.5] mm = 1408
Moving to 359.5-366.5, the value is 1444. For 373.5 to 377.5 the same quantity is 1231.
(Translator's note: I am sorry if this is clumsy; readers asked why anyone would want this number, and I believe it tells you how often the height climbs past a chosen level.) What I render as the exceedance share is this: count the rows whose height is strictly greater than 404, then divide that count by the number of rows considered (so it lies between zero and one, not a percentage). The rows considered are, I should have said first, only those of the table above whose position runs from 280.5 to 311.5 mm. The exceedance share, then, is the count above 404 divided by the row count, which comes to 0.26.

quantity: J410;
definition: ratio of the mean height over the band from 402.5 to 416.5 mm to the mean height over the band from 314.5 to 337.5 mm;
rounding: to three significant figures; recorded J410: 1.08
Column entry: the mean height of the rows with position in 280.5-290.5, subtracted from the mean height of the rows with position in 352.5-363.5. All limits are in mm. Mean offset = -156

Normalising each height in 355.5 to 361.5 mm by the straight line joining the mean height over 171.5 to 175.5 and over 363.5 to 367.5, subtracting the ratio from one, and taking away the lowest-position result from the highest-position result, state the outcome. 0.192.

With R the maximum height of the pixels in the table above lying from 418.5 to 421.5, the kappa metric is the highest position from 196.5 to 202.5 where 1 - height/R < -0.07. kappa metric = 202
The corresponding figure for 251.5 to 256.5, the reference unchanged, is 256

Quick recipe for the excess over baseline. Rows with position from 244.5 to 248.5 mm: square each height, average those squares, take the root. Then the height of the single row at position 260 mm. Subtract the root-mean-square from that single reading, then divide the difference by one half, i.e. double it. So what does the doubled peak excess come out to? 144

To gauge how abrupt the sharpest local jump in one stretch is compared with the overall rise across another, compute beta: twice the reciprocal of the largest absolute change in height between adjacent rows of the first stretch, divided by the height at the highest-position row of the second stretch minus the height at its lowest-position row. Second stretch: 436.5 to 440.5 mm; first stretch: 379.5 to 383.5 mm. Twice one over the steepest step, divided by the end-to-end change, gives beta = -0.045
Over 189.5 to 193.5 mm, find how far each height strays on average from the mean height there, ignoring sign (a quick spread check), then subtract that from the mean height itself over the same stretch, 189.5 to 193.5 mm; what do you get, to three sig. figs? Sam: 454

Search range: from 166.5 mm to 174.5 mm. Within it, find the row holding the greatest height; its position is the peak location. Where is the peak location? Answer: 173 mm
